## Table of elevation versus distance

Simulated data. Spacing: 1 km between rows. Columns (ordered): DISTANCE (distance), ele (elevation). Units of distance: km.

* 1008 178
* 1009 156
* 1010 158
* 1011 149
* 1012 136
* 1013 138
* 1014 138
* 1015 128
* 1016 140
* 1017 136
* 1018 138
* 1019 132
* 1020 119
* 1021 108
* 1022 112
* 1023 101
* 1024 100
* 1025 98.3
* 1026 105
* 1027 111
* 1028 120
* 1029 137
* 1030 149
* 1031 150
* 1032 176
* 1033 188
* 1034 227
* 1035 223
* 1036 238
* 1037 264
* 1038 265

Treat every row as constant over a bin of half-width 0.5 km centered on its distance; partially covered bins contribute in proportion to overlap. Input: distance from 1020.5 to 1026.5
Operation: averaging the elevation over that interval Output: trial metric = 104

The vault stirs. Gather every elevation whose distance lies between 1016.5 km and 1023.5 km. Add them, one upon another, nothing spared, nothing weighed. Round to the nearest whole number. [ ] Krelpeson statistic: 846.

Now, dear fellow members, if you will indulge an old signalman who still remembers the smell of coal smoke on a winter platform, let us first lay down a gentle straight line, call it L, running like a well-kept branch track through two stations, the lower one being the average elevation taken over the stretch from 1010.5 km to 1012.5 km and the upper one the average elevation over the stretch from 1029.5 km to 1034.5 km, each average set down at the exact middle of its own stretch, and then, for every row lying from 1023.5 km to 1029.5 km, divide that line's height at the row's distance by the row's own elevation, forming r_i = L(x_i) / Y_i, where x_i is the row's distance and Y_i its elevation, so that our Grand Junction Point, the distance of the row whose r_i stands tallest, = 1025 km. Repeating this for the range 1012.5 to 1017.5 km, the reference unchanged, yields 1015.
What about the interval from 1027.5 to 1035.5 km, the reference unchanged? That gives 1028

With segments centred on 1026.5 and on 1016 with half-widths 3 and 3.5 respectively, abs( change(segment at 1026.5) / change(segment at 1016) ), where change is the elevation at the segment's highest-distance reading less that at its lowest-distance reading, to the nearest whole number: 6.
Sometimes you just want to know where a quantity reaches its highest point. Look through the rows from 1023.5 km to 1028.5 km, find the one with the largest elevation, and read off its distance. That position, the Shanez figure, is 1028 km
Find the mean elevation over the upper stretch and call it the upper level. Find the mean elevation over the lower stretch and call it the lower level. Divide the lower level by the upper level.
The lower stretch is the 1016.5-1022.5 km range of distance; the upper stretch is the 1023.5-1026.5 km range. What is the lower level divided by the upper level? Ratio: 1.2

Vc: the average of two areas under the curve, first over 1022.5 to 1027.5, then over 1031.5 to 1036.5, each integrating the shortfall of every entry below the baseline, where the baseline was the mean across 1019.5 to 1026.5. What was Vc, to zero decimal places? -253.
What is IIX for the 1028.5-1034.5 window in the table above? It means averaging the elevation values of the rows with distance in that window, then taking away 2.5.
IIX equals 169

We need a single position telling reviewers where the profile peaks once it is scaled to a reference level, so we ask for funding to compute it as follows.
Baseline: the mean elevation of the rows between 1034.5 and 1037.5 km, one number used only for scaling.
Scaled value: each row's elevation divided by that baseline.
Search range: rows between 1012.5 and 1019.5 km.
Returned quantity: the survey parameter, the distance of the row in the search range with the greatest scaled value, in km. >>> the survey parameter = 1016 km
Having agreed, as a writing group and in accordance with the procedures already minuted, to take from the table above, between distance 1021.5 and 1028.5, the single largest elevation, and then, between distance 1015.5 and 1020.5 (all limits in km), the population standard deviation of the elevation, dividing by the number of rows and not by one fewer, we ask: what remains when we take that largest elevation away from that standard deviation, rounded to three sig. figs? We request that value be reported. -113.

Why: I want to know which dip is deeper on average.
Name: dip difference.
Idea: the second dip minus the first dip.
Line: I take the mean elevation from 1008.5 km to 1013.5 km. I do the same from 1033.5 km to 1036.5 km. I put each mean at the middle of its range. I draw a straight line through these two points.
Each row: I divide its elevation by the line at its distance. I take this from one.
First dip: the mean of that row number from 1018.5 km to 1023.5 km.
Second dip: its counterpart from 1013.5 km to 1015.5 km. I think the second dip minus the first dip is -0.20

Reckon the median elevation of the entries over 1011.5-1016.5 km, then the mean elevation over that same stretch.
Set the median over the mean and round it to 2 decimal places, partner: 1.01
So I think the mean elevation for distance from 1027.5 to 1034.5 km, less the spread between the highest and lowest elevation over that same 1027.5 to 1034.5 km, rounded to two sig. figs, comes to 57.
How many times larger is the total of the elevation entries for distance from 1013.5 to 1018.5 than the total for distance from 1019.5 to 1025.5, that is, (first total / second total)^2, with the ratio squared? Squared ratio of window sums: 1.1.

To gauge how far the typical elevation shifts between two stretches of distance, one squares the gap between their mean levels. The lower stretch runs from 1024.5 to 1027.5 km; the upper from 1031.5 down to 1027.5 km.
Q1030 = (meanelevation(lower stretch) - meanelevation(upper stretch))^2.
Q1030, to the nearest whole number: 1172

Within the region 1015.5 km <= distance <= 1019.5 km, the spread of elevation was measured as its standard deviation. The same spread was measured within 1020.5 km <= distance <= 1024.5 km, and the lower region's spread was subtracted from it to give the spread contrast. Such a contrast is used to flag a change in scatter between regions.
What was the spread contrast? 2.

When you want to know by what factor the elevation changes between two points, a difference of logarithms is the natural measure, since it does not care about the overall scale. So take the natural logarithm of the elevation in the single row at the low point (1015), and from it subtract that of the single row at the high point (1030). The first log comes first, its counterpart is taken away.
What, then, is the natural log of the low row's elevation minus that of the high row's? -0.2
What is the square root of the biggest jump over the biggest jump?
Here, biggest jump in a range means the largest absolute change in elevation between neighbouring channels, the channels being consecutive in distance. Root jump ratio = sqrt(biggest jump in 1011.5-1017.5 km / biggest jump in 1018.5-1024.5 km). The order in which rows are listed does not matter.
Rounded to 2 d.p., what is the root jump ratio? 0.96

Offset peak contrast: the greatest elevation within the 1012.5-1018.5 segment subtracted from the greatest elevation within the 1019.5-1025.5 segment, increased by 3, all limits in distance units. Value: -18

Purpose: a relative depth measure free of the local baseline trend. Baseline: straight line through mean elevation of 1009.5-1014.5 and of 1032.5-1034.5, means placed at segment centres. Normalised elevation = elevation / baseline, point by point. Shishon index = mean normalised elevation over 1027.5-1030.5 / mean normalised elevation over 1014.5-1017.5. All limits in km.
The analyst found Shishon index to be 0.80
